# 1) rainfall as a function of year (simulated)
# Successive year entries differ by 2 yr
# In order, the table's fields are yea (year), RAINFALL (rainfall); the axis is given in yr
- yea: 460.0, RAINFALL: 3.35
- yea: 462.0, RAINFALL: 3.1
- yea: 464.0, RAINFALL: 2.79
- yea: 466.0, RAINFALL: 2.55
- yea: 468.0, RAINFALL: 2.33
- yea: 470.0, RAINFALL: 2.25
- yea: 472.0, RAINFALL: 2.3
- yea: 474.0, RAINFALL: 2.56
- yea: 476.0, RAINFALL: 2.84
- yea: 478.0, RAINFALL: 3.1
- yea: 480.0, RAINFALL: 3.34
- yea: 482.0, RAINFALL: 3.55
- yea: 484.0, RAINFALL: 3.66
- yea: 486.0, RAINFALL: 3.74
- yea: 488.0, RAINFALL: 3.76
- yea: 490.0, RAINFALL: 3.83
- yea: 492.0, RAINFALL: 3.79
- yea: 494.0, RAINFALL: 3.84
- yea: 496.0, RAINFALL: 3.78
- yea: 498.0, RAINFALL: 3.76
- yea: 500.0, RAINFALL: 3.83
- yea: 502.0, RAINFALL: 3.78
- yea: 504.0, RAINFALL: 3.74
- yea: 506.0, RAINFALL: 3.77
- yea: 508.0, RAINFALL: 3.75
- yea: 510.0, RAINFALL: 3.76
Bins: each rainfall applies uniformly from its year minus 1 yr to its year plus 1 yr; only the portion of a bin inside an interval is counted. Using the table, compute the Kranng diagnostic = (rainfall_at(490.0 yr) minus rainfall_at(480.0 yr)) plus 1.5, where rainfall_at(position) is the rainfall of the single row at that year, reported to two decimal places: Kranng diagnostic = 1.99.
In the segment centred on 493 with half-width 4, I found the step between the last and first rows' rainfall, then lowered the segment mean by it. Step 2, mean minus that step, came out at 3.9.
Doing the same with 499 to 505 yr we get 3.9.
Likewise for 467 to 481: 1.7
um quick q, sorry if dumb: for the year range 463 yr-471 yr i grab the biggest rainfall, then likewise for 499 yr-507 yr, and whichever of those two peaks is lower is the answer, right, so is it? 2.8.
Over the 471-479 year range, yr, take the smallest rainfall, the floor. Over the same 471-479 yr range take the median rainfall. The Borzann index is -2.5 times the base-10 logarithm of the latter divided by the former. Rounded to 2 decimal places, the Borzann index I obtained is -0.17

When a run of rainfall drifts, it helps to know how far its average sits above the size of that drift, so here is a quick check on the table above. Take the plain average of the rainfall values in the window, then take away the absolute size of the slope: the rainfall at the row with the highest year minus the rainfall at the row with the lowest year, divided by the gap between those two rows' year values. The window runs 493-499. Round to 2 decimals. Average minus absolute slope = 3.77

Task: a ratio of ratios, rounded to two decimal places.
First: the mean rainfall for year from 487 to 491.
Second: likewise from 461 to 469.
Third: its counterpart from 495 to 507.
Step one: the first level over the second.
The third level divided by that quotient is 2.68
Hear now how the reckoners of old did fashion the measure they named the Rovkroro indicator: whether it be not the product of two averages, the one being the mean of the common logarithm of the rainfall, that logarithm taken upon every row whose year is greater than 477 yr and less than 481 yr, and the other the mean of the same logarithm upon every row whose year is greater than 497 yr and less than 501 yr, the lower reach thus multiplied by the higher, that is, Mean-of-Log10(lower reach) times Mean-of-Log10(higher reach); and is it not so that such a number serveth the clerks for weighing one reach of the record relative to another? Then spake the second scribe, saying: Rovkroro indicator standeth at 0.294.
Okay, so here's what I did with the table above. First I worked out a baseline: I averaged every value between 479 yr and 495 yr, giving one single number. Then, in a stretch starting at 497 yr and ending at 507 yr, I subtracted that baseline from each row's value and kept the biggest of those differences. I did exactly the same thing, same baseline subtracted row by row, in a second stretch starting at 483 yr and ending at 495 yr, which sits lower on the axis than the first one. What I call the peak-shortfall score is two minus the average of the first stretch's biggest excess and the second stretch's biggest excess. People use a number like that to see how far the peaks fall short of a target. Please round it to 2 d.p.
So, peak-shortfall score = 1.85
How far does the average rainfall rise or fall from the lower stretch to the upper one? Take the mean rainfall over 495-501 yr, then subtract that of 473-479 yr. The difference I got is 1.0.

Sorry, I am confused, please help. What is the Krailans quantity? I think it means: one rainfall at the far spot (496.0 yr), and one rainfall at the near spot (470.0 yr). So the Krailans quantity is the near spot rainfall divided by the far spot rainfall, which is 0.60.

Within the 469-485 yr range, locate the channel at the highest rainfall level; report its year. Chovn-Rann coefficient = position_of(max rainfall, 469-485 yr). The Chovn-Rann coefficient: 484.0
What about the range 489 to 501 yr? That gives 494.0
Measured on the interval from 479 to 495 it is 494.0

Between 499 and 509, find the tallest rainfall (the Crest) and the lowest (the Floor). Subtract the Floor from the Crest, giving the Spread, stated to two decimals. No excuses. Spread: 0.09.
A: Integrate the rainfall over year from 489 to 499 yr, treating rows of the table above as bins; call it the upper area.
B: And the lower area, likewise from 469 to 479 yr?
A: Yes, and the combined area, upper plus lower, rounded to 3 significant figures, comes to 64.1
